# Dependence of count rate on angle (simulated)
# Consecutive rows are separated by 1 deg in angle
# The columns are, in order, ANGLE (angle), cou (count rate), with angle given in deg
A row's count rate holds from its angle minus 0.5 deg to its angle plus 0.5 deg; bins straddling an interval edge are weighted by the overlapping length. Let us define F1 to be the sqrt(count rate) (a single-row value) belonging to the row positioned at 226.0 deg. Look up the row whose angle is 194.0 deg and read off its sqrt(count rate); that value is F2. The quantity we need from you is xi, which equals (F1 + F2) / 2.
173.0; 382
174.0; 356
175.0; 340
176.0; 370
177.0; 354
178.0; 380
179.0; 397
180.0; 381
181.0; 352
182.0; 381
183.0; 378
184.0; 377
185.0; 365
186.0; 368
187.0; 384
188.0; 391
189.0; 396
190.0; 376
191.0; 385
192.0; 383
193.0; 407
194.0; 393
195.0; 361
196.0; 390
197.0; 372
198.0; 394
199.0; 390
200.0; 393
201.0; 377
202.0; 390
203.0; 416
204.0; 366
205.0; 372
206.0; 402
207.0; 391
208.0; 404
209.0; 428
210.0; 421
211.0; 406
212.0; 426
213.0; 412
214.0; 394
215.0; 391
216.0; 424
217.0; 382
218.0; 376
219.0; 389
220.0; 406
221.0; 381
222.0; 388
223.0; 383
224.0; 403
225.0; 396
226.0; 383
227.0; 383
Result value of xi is 19.7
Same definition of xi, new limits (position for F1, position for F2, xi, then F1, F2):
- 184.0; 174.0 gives 19.1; 19.4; 18.9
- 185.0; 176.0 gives 19.2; 19.1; 19.2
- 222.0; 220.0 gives 19.9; 19.7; 20.1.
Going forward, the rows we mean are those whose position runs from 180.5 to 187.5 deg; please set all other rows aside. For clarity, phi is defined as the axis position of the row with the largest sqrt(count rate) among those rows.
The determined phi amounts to 187.0 deg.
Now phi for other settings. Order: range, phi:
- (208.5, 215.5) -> 209.0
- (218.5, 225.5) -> 220.0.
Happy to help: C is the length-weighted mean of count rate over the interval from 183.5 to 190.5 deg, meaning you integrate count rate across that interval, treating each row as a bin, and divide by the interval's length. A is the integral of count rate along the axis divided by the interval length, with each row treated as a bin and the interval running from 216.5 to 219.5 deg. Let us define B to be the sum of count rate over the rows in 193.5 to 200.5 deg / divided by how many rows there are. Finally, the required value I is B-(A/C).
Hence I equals 384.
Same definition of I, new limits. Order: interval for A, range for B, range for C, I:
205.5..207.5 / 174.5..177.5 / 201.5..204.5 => 354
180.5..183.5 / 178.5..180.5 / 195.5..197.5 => 388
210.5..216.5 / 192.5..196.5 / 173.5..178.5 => 387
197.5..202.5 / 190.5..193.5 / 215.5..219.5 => 391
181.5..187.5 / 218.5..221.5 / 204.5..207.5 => 391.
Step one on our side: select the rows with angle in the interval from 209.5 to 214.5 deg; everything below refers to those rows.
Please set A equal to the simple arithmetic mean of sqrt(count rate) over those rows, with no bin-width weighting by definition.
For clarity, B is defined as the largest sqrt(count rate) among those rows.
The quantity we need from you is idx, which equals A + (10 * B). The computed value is 227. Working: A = 20.3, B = 20.6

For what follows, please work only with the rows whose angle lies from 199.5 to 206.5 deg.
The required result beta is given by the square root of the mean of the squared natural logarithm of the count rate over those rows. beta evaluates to 5.960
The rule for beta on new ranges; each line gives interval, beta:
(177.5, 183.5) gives 5.935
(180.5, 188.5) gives 5.925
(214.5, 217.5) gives 5.988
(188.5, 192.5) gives 5.953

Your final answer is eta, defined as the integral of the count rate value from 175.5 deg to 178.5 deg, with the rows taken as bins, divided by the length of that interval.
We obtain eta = 368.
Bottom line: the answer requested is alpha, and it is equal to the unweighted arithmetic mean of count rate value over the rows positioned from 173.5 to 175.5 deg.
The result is 348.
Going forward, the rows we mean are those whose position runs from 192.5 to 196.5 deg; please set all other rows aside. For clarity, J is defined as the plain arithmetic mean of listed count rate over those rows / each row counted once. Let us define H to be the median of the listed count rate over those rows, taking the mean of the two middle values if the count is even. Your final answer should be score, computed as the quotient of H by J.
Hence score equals 1.01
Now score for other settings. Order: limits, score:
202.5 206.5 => 0.99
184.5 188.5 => 1.00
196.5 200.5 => 1.01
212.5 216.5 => 0.99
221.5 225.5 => 1.00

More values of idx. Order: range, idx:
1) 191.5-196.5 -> 221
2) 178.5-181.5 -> 219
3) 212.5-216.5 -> 226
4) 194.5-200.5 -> 218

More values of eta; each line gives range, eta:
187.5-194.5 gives 390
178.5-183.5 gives 378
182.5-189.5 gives 380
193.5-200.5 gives 385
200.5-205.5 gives 384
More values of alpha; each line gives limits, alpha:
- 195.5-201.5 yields 386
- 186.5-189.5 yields 390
